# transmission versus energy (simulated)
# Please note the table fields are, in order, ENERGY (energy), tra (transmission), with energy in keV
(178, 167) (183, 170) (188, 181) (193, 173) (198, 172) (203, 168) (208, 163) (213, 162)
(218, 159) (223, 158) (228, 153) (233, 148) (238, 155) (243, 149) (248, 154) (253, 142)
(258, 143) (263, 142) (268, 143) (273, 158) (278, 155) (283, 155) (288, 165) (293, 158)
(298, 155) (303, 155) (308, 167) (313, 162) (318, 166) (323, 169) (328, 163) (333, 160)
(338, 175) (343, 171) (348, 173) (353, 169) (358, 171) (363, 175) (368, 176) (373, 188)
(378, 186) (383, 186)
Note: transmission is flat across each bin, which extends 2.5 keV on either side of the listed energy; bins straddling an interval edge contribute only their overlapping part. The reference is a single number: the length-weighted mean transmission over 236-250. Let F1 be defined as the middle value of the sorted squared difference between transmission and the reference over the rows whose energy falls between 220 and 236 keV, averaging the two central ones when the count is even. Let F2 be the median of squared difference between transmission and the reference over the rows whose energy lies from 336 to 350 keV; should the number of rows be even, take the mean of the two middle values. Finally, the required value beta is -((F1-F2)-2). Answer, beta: 400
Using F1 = 21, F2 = 419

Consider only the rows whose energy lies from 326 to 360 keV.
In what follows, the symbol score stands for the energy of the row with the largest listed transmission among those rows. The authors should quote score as 338 keV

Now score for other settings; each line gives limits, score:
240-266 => 248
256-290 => 288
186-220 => 188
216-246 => 218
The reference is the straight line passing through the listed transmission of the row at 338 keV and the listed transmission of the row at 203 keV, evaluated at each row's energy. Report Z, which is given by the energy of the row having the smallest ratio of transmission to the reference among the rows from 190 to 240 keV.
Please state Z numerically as 233 keV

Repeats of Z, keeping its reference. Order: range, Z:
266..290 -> 268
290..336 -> 303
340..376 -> 353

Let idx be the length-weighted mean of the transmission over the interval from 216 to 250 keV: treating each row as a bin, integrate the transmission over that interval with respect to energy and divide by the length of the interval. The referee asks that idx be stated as 154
